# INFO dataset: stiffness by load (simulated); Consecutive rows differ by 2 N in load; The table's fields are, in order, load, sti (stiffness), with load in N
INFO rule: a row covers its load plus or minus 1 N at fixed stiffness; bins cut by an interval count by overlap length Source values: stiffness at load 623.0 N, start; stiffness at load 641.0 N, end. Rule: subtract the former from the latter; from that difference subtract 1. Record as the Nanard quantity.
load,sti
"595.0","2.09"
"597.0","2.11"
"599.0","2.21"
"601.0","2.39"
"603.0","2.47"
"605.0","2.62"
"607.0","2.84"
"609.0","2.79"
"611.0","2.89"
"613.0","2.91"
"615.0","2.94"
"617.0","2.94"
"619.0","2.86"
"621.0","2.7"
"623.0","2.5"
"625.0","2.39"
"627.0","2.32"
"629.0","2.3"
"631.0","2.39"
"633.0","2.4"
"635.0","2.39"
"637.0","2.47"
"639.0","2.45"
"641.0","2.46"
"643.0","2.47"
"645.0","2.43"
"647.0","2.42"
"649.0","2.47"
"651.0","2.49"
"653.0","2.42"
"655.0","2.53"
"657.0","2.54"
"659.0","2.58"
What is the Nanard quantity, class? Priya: -1.04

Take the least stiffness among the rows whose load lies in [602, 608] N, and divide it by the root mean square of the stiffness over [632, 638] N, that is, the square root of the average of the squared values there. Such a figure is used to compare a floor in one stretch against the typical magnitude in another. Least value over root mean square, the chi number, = 1.02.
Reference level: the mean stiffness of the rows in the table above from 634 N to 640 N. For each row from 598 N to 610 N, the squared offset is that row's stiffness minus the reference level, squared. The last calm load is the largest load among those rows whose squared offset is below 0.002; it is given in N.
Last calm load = 603.0 N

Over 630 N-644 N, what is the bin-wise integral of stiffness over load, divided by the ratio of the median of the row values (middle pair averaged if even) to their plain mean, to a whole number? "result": 34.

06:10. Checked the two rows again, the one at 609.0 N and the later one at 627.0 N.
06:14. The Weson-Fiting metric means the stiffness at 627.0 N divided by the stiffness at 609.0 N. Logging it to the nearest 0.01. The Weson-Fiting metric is 0.83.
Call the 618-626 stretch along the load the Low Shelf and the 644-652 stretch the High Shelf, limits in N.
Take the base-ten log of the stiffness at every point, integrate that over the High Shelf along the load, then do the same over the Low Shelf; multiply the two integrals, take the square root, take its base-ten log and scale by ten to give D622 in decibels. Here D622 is 5.08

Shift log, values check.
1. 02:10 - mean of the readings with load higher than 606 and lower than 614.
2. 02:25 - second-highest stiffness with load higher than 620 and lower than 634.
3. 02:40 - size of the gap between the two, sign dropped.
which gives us 0.36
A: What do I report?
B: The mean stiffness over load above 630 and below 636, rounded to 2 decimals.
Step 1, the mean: 2.39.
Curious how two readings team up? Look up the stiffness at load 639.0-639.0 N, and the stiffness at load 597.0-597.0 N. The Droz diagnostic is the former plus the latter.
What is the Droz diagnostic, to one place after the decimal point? 4.6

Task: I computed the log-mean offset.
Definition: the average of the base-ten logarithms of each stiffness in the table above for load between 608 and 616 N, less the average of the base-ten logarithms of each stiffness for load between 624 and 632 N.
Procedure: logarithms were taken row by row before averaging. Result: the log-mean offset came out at 0.089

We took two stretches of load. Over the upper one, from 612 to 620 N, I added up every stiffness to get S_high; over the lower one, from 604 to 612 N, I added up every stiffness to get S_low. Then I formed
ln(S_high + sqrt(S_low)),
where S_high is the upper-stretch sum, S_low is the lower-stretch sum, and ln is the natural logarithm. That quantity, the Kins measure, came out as 2.707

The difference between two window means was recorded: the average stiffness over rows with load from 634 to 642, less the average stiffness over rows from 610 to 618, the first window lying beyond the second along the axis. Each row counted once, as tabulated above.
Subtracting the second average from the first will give -0.48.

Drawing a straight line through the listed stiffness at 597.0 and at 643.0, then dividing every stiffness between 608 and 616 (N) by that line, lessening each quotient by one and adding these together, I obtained 1.2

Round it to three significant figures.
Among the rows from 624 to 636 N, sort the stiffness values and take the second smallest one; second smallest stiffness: 2.32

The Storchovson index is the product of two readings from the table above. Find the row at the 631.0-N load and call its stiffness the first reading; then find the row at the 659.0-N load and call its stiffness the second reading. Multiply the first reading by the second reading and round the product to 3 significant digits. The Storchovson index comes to 6.17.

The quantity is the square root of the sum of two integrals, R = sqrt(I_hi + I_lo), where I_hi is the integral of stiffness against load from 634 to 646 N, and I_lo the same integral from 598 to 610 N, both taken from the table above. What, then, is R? 7.74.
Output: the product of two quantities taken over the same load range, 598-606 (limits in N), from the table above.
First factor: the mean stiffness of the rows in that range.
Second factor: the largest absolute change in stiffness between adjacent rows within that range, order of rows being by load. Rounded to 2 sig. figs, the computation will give 0.44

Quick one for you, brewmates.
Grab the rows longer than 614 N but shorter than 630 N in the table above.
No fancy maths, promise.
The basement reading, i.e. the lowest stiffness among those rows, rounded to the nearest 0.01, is 2.30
